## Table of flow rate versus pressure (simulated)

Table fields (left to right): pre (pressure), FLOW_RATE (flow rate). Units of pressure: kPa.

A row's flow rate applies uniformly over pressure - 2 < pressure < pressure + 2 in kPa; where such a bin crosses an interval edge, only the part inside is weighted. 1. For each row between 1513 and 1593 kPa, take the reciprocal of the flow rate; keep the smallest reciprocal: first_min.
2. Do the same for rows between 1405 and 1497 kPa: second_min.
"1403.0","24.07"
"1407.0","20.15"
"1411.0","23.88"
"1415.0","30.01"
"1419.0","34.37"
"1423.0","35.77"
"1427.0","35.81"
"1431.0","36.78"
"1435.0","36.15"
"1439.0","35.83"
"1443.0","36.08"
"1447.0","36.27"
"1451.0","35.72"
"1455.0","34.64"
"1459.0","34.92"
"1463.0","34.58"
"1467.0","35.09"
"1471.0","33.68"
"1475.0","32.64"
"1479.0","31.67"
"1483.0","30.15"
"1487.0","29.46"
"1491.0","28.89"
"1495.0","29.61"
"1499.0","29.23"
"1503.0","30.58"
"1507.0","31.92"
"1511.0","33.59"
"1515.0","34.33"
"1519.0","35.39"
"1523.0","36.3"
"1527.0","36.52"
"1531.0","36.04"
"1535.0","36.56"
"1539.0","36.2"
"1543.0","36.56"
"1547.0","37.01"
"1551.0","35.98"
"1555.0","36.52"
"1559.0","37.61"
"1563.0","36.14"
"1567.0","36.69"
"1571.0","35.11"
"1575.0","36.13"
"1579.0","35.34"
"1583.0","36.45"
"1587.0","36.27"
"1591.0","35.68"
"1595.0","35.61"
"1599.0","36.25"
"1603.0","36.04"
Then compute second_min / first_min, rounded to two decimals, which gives 1.02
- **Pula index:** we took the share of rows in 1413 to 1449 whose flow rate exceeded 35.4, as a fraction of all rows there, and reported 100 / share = 129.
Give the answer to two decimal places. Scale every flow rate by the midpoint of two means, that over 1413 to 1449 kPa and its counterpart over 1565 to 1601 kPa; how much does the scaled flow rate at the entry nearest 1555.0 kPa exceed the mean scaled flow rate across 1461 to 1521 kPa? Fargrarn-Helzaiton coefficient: 0.13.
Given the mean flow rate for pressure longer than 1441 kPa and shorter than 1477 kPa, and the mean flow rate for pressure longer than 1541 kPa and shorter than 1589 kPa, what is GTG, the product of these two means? 1266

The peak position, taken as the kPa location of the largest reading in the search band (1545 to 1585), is 1559.0 kPa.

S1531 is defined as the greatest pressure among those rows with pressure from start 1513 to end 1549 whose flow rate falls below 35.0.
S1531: 1515.0 kPa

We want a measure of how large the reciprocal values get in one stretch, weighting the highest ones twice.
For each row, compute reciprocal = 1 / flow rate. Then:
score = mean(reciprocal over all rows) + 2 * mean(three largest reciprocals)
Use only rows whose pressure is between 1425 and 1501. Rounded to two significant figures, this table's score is 0.099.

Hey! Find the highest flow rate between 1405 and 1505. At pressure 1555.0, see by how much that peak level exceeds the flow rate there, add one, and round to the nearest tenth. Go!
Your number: 1.3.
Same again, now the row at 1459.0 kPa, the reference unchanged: 2.9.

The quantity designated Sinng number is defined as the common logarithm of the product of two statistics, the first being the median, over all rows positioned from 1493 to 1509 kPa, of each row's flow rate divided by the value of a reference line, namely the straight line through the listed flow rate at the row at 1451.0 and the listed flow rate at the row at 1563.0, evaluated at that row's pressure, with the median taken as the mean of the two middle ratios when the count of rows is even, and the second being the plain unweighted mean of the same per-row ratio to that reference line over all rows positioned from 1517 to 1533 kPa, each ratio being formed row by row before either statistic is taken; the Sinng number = -0.076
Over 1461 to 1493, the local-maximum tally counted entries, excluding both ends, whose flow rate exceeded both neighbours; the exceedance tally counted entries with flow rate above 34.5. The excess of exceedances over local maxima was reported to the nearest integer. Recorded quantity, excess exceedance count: 1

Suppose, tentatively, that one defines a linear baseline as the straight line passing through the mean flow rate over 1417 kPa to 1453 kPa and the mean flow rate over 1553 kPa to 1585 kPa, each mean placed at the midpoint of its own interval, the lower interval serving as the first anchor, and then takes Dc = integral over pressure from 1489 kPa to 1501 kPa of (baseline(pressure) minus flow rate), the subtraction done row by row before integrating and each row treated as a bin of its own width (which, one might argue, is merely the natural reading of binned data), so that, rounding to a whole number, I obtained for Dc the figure 82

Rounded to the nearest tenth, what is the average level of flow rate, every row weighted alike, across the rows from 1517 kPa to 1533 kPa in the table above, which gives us 36.1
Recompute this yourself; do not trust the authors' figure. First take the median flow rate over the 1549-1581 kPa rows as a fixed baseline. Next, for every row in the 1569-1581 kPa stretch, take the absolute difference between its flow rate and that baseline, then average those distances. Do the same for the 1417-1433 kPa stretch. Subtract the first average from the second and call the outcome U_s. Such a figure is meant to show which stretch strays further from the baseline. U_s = 0.17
